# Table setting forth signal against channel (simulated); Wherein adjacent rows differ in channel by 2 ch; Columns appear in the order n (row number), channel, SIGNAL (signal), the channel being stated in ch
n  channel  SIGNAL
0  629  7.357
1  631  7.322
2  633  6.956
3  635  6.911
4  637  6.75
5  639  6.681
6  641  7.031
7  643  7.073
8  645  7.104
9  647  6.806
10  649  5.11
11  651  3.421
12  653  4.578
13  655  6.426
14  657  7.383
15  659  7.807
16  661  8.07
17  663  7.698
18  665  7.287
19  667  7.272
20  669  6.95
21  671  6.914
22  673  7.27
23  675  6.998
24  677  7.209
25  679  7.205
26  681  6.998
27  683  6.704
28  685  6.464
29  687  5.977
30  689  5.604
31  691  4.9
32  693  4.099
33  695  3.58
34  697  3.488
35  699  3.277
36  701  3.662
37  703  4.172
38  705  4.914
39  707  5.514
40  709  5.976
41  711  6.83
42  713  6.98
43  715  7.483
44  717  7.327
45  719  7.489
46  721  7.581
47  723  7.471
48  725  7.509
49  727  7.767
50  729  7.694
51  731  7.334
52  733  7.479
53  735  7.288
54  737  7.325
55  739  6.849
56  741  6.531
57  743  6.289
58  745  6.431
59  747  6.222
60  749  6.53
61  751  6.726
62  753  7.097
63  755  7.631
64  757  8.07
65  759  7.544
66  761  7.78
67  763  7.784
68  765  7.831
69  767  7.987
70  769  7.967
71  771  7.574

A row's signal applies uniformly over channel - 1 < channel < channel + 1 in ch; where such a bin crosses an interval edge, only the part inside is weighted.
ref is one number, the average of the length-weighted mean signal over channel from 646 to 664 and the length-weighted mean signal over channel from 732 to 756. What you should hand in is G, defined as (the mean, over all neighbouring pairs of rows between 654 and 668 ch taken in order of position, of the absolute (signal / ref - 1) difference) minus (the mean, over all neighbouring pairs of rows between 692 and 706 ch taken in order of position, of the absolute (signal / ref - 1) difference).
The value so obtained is 0.000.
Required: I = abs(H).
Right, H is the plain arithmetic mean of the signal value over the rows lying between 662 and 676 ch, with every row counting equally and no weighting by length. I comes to 7.2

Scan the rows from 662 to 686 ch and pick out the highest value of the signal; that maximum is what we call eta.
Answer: 7.698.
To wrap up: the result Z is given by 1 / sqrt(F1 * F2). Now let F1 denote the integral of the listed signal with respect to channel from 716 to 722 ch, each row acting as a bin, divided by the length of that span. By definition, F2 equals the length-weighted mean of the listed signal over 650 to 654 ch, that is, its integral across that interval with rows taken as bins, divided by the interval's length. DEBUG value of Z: 0.183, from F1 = 7.5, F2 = 4.0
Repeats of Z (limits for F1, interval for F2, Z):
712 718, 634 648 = 0.141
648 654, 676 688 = 0.184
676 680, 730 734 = 0.137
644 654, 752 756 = 0.159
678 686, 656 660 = 0.139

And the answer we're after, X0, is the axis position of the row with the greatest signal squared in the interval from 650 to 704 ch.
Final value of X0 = 661 ch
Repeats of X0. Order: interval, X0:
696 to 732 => 727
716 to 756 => 727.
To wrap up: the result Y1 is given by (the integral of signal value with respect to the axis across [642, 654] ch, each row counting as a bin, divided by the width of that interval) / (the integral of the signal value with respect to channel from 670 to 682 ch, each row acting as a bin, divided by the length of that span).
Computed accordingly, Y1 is 0.80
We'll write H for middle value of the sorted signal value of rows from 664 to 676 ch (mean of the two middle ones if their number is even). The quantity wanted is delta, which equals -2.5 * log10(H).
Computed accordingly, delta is -2.13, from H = 7.1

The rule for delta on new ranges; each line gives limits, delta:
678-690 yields -2.05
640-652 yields -2.10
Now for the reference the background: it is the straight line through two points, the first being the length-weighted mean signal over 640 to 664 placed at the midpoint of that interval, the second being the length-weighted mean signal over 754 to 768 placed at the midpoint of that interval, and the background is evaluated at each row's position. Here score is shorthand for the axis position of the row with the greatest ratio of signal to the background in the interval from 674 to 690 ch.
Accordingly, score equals 677 ch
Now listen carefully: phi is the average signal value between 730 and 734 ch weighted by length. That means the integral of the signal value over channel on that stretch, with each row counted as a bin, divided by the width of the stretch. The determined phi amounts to 7.4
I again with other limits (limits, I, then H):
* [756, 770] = 7.9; 7.9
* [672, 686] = 7.0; 7.0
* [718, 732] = 7.5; 7.5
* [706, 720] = 6.8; 6.8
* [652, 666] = 7.0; 7.0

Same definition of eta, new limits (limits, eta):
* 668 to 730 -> 7.767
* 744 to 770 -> 8.07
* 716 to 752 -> 7.767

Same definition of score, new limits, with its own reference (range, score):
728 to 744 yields 729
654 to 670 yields 661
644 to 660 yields 659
